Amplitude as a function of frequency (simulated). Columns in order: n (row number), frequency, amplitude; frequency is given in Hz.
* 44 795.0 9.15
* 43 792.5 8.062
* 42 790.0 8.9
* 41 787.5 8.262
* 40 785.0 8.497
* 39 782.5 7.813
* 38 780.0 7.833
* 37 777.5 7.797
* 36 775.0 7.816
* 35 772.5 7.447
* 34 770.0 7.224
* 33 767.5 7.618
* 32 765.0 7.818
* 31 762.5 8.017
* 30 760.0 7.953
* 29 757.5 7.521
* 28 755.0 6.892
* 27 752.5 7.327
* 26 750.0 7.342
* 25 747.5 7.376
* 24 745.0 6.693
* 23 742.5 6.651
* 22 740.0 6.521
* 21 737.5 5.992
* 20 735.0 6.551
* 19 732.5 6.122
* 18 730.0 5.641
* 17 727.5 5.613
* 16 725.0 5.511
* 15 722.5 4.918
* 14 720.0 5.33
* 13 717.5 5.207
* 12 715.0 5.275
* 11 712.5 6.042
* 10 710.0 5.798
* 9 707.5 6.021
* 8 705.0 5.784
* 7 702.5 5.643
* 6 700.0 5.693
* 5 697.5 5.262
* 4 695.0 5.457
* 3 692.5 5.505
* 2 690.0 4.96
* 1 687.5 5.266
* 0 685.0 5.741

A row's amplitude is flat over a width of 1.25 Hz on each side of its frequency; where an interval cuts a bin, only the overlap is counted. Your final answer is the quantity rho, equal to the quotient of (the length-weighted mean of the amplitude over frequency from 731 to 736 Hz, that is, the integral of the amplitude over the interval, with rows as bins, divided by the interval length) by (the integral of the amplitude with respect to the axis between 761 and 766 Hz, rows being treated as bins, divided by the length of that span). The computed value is 0.79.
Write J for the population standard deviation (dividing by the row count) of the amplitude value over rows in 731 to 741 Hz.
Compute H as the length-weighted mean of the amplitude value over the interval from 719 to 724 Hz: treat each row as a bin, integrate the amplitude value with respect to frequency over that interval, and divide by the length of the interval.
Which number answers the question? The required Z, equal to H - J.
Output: 4.9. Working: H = 5.1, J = 0.244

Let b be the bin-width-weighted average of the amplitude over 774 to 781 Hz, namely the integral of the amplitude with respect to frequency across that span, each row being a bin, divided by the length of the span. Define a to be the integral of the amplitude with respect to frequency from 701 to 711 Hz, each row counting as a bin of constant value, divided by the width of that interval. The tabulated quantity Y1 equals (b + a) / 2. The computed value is 6.8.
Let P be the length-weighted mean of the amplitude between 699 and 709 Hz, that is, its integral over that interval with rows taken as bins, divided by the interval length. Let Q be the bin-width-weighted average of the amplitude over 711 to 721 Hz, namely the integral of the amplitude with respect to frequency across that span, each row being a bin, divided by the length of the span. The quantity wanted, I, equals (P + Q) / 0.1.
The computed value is 113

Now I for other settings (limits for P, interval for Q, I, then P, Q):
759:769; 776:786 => 158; 7.8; 8.0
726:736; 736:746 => 124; 6.0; 6.5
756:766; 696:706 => 134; 7.8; 5.6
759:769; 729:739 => 139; 7.8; 6.1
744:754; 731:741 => 135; 7.2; 6.3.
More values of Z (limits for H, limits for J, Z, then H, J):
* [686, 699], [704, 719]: 5.0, 5.3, 0.332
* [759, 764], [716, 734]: 7.6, 8.0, 0.352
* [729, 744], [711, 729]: 5.9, 6.3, 0.329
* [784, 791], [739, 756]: 8.2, 8.5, 0.342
